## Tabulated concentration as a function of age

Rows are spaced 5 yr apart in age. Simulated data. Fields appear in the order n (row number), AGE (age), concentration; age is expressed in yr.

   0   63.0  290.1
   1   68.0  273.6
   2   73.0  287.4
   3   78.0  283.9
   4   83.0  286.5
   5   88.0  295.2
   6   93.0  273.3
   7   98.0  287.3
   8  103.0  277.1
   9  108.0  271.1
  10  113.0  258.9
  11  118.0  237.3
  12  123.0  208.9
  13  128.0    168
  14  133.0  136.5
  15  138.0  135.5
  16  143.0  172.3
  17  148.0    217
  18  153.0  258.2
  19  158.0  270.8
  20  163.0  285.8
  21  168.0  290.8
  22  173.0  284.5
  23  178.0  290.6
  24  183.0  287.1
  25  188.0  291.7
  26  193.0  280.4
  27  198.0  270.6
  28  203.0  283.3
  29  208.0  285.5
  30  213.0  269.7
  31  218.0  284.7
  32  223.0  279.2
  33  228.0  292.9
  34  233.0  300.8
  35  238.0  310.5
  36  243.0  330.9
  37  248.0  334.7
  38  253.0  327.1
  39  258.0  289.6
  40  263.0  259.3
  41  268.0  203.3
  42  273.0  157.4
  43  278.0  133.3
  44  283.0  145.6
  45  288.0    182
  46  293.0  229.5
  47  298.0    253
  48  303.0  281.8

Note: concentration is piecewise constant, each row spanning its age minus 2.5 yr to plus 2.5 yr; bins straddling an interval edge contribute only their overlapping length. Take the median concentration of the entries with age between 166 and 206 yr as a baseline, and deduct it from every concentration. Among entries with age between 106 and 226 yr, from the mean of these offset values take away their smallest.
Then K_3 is 115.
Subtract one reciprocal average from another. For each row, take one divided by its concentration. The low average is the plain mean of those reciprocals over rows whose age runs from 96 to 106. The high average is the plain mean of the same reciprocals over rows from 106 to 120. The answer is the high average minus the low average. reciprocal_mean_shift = 0.0004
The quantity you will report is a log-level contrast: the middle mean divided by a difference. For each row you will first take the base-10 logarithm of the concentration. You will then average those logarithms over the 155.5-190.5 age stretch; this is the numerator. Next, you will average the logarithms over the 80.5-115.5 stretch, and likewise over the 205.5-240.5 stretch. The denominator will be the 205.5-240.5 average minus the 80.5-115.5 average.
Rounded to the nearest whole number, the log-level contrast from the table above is 153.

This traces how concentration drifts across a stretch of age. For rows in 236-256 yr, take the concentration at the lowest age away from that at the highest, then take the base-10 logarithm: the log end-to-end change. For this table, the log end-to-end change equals 1.22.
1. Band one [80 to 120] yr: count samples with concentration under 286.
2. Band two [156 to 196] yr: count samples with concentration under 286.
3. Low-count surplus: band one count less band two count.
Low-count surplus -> 1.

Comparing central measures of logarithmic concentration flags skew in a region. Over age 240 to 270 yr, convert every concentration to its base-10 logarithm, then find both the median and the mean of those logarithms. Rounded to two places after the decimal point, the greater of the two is 2.49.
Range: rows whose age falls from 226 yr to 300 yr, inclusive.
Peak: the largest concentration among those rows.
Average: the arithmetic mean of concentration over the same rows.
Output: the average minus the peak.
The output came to -85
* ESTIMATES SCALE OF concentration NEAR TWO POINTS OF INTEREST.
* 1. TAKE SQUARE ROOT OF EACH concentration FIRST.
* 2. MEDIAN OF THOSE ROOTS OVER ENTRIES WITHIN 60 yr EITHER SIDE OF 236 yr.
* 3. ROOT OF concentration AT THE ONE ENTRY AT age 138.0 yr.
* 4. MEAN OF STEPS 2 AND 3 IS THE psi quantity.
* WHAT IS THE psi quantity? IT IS 14.2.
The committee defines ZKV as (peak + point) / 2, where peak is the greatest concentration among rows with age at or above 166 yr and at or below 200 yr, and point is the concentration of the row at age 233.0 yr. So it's 296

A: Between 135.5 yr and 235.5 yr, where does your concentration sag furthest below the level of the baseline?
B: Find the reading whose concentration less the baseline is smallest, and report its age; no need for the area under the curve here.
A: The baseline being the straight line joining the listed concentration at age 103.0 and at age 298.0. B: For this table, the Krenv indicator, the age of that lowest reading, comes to 138.0 yr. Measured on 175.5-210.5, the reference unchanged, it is 198.0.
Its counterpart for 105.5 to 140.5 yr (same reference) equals 138.0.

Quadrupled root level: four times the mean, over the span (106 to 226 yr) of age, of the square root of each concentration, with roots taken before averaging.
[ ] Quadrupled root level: 63.0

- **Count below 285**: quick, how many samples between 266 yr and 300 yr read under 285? 7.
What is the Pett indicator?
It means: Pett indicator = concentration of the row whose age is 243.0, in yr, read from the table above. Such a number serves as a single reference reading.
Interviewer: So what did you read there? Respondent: 330.9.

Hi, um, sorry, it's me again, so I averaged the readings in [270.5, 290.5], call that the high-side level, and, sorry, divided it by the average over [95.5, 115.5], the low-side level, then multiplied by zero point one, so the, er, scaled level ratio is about 0.056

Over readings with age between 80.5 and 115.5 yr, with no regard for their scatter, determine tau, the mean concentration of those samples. 278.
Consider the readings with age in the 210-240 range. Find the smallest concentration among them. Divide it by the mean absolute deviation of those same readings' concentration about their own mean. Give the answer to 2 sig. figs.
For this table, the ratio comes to 23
